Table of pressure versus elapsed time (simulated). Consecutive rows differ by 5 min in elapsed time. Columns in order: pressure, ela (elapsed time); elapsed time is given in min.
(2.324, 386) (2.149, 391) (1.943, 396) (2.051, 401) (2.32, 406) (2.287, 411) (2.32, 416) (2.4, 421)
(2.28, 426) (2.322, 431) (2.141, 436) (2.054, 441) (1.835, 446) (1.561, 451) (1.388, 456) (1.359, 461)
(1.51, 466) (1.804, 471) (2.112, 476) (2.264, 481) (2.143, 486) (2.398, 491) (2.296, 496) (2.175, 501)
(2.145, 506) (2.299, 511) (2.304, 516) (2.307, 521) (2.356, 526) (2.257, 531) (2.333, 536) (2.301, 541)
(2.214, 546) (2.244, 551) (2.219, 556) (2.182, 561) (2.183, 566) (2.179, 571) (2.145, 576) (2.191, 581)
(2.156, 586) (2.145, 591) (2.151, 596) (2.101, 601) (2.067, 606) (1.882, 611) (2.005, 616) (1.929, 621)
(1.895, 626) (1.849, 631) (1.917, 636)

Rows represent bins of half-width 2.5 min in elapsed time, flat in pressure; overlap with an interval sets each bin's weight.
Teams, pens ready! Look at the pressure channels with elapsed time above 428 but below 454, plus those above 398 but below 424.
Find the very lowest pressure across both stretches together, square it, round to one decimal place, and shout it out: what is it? 2.4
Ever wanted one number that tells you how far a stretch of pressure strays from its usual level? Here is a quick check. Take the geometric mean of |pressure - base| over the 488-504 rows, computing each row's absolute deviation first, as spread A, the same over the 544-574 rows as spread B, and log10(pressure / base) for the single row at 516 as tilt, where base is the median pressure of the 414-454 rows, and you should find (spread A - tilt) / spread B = 3.8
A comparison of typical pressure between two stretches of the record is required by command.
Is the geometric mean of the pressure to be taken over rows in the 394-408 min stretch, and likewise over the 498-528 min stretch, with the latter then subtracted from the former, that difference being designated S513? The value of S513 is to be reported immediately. -0.2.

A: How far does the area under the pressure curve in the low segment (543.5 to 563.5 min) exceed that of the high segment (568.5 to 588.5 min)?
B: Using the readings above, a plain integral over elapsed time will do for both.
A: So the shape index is 1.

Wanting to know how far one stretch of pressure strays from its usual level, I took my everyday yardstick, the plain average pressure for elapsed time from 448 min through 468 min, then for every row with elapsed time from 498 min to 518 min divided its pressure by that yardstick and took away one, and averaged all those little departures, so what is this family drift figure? 0.53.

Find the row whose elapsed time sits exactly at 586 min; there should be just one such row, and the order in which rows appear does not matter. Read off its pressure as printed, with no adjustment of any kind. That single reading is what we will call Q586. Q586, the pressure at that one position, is 2.156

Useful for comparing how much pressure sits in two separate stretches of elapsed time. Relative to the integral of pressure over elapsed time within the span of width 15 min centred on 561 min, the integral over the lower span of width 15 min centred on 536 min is 1.05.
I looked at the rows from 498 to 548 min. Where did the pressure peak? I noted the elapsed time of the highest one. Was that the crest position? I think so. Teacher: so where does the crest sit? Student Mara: 526 min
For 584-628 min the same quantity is 586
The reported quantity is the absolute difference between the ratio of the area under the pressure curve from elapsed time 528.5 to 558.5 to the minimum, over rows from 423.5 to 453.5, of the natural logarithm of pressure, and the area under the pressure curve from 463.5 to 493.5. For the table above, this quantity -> 91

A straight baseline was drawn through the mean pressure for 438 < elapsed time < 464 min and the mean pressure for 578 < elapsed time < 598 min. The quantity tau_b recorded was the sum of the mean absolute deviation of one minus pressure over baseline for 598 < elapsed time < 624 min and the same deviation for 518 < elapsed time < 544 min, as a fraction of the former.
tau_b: 1.56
